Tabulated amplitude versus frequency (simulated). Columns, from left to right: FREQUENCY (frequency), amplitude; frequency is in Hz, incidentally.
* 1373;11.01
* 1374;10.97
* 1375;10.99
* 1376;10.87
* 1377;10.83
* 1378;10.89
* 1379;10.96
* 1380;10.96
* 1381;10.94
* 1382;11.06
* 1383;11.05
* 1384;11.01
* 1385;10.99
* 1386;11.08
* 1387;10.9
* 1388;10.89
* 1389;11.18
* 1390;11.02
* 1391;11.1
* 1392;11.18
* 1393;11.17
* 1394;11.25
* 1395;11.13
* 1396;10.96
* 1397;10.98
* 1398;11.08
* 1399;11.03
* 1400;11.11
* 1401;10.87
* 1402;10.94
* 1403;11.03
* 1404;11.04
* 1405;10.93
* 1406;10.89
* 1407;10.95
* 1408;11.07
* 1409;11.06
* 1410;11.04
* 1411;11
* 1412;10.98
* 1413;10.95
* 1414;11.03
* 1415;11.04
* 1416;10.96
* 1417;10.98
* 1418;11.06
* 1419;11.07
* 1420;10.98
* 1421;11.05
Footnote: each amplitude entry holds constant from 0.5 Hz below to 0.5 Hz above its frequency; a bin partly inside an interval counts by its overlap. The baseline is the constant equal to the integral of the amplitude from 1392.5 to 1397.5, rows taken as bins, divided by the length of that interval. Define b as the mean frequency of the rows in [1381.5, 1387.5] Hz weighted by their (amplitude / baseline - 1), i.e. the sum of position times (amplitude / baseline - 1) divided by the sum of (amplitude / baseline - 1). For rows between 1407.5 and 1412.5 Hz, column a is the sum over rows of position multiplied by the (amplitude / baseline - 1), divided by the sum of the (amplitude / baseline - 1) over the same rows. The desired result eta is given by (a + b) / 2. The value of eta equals 1398.0 Hz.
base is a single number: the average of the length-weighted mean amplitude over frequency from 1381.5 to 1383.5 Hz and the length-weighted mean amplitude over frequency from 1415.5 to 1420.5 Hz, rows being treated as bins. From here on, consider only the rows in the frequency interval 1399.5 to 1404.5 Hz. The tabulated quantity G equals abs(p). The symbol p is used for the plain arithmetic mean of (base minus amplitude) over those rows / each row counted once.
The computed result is 0.03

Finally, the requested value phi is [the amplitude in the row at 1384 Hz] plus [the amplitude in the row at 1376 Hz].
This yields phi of 21.9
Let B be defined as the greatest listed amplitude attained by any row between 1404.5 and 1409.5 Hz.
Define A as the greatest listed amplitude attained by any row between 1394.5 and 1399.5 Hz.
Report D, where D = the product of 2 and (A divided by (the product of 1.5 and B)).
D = 1.34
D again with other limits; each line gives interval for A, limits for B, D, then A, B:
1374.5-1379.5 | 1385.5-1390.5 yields 1.31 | 10.99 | 11.18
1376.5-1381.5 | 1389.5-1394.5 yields 1.30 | 10.96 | 11.25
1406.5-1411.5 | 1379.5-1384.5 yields 1.33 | 11.07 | 11.06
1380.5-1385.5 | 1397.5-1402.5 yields 1.33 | 11.06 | 11.11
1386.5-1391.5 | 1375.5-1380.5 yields 1.36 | 11.18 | 10.96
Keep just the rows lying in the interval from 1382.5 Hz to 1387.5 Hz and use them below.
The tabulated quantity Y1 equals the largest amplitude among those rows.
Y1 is 11.08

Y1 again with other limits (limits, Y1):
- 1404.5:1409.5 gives 11.07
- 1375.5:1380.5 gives 10.96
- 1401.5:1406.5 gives 11.04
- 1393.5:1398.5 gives 11.25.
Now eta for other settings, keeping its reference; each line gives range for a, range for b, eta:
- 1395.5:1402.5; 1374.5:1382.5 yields 1388.7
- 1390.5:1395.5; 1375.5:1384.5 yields 1386.1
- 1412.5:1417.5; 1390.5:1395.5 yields 1404.2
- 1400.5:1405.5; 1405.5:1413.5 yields 1406.0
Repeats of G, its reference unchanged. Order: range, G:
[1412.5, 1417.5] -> 0.04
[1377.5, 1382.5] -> 0.07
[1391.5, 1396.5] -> 0.11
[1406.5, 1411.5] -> 0.01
